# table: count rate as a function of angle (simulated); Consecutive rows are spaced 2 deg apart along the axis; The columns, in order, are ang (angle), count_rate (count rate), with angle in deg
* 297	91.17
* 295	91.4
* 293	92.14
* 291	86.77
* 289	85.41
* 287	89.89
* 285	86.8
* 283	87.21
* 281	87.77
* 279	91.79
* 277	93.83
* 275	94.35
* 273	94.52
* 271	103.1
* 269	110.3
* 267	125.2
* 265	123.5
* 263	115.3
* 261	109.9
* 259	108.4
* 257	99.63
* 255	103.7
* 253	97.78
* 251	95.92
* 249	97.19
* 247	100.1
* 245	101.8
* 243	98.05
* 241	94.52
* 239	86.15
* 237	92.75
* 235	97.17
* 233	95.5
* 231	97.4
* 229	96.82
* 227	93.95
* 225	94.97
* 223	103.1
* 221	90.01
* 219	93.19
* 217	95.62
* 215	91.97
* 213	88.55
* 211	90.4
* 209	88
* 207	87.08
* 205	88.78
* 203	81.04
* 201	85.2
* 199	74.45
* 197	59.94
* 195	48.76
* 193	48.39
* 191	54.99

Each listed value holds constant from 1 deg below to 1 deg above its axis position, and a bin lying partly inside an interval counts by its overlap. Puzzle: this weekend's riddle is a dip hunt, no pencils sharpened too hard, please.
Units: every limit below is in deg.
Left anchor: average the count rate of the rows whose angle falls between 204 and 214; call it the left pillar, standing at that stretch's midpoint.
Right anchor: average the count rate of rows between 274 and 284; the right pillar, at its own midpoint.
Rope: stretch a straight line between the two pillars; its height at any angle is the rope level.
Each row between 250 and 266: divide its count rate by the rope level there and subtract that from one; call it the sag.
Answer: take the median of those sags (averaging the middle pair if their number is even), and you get -0.175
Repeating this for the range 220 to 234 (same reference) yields -0.068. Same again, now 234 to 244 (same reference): -0.054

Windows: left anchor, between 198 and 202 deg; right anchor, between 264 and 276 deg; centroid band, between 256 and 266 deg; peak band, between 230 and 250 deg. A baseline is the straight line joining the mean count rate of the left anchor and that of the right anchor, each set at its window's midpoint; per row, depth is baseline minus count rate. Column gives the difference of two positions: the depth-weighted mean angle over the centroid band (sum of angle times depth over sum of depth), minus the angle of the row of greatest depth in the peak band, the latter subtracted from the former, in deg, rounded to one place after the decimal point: 24.8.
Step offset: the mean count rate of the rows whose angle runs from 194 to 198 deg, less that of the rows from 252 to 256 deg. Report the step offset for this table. -46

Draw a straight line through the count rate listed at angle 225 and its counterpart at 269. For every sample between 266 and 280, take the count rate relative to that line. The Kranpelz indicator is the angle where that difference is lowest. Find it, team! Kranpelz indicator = 279 deg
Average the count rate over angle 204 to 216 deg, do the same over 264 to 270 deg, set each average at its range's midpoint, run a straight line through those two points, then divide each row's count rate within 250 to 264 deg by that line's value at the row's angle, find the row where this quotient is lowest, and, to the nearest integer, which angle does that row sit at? 251 deg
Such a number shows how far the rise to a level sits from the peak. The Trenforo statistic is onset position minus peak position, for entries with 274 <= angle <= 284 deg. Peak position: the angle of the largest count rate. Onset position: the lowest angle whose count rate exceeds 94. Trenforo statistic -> 0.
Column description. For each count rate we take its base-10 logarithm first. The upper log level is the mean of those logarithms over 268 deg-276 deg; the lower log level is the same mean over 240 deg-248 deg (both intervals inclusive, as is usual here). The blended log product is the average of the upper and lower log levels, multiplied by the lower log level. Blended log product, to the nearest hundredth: 3.98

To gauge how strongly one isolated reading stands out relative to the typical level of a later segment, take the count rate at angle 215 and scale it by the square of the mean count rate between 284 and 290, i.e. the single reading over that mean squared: 0.0120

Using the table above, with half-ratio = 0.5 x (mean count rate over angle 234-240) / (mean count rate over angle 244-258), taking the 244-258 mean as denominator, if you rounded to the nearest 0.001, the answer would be 0.463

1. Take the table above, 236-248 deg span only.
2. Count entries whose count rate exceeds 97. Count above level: 3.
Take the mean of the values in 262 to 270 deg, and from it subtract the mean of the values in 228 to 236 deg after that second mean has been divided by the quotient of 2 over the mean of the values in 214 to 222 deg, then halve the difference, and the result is -2182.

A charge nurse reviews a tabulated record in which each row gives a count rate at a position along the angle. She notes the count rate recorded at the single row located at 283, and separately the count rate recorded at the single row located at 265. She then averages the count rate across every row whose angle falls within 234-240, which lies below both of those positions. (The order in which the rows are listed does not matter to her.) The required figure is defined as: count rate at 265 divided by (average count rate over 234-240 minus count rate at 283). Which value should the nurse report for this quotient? 26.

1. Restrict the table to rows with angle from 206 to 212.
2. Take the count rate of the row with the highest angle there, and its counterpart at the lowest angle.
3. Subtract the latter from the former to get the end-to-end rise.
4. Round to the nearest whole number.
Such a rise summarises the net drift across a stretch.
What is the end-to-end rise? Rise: 3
